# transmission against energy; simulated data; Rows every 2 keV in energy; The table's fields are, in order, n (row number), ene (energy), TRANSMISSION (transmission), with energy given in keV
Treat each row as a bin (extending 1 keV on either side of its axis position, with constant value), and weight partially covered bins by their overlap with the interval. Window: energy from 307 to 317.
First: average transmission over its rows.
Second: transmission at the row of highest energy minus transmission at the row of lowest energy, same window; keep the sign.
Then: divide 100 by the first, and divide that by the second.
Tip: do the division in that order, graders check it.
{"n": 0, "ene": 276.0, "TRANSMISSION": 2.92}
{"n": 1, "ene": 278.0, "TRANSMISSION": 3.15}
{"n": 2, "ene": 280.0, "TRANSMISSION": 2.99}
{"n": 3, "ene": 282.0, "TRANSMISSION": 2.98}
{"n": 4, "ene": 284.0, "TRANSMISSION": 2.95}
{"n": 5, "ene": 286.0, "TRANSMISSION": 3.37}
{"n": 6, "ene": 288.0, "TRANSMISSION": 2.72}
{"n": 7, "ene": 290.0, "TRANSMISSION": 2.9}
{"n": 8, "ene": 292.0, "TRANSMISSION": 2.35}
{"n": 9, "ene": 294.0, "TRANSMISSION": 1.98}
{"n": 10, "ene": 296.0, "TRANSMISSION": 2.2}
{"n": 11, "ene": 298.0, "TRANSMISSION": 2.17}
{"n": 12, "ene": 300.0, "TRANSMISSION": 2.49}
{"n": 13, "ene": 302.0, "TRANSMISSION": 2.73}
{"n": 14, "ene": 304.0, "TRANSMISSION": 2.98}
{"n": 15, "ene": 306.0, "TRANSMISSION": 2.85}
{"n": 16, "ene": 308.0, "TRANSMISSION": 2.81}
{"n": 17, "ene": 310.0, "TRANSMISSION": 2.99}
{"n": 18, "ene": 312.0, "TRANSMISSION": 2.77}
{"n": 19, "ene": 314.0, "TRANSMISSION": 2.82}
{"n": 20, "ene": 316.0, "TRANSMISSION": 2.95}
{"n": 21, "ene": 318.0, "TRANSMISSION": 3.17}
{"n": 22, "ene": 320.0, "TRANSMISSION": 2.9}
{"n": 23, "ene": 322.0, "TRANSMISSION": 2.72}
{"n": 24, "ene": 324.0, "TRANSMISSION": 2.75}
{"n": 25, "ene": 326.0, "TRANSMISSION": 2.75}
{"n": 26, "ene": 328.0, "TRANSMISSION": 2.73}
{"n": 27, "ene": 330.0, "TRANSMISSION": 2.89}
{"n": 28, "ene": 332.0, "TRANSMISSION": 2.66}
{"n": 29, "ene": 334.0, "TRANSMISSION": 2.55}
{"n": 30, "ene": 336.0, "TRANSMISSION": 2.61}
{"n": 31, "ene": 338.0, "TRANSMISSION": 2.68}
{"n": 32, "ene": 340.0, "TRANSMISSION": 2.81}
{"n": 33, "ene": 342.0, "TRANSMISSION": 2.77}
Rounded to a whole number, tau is 249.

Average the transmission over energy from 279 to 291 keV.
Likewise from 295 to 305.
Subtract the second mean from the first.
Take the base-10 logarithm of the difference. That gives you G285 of -0.3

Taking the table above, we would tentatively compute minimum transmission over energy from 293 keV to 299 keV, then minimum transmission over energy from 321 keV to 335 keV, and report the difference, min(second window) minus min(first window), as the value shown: 0.57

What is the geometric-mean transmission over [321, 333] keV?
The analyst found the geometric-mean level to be 2.7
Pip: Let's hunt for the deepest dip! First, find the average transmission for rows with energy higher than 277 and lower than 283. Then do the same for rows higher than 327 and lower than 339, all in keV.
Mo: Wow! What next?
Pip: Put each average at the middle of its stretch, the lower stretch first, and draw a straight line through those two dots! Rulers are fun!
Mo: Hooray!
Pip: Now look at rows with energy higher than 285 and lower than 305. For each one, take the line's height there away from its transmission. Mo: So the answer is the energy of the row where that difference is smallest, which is 294.0 keV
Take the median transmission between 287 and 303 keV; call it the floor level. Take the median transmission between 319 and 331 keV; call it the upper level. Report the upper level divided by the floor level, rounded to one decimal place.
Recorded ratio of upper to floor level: 1.1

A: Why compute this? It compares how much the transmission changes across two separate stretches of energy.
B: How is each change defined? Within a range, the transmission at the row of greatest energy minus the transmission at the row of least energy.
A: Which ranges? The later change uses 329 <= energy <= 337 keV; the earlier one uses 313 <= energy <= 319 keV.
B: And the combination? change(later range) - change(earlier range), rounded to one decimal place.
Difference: -0.6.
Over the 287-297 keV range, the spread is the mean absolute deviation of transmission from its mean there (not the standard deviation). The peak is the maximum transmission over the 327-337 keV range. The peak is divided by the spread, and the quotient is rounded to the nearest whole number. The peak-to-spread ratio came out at 10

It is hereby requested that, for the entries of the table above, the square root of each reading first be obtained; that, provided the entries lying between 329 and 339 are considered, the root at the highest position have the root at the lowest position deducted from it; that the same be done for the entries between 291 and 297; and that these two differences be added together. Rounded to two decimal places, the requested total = -0.11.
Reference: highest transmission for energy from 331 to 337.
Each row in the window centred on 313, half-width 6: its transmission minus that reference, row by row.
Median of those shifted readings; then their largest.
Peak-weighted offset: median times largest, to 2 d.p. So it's 0.11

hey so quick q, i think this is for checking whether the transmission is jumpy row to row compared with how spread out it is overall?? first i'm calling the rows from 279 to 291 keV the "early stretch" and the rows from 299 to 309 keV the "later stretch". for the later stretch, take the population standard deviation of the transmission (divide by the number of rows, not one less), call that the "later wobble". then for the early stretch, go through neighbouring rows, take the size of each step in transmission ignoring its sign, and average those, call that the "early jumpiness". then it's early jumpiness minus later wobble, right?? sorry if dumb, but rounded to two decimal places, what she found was 0.10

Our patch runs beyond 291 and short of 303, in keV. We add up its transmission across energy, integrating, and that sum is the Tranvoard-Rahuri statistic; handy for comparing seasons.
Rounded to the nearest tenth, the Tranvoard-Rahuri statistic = 27.8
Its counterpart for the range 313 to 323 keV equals 29.1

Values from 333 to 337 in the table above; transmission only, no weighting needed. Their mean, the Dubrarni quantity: 2.58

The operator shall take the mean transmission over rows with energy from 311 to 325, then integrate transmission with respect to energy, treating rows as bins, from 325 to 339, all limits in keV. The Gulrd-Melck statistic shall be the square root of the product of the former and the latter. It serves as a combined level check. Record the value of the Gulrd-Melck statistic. 10.40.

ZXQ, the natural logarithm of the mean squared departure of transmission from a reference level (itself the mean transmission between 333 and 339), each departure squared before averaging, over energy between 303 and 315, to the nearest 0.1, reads -2.6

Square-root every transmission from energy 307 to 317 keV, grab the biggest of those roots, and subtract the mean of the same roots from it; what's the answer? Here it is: 0.04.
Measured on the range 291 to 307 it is 0.16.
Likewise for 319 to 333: 0.04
